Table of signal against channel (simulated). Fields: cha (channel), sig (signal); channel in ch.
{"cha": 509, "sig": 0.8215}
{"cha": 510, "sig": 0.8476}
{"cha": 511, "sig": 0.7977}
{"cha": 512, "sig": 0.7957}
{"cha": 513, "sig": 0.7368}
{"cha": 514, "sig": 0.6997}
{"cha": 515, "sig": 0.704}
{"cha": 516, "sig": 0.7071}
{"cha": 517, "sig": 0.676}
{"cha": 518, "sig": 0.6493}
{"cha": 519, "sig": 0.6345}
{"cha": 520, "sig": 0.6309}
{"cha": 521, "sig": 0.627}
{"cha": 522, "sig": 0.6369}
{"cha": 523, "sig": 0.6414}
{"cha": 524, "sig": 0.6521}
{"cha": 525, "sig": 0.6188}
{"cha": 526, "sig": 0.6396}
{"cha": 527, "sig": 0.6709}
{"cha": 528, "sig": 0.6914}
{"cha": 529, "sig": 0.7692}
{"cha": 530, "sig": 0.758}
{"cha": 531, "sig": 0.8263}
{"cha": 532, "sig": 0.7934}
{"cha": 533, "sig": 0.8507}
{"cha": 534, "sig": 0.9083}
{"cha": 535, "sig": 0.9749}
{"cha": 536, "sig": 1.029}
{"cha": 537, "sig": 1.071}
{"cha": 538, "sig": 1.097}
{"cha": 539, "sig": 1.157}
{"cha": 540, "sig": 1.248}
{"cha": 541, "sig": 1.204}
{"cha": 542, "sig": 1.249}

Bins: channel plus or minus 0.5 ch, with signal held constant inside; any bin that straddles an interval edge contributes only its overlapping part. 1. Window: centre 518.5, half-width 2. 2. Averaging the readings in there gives 0.65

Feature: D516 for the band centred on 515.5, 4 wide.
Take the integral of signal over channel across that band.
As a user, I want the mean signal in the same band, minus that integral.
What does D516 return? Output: -2.09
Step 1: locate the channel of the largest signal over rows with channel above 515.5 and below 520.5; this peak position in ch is 516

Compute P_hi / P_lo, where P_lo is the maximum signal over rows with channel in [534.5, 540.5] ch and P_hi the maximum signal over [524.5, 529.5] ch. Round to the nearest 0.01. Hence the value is 0.62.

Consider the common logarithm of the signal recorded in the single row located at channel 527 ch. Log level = -0.173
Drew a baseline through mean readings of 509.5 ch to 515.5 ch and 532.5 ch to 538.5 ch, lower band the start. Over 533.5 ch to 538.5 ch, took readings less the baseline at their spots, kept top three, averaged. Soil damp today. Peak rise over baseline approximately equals 0.06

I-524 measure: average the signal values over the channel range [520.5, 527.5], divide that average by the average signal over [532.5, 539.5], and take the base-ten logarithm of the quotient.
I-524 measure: -0.20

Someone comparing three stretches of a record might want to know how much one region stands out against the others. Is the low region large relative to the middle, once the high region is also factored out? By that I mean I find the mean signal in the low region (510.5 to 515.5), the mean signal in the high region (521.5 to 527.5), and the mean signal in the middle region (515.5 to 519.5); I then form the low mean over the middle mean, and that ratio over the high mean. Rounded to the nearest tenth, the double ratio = 1.7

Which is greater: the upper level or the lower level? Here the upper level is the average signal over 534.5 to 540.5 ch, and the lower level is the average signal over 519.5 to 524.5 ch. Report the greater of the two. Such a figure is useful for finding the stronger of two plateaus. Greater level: 1.10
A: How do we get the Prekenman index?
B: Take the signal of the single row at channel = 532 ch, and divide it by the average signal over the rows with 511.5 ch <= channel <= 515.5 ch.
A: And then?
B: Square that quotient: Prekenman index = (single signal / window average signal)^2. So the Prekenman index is 1.2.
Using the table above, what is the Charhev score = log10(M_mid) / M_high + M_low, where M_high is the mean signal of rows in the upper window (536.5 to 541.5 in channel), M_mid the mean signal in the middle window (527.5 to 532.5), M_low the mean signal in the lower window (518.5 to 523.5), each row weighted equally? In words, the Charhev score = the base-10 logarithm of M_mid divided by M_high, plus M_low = 0.53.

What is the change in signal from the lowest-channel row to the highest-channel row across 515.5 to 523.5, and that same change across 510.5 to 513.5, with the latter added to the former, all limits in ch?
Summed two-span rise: -0.1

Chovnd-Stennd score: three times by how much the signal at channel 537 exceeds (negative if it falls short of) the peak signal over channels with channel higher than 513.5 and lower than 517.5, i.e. 1.1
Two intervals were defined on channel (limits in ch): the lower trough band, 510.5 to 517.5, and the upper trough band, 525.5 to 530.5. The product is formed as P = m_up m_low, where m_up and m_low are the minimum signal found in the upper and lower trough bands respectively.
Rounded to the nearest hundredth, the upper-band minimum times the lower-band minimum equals 0.43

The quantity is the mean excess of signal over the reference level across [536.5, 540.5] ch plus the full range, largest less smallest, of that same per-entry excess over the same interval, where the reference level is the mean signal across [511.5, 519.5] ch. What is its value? 0.62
